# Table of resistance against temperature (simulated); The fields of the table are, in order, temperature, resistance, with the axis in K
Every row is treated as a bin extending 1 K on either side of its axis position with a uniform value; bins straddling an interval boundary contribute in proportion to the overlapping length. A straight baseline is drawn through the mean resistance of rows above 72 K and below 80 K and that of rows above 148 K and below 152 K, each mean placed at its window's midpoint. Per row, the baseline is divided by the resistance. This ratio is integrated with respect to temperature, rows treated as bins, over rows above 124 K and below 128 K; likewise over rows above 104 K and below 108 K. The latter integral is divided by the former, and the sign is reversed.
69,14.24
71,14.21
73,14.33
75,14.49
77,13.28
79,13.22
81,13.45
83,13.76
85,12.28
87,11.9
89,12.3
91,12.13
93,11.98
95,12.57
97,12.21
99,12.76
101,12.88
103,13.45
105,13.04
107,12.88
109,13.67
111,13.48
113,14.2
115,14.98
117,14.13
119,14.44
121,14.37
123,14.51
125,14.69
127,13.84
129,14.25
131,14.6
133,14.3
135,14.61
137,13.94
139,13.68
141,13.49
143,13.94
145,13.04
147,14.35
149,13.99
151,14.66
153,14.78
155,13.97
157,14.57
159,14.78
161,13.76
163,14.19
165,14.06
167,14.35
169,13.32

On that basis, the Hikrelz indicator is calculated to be -1.09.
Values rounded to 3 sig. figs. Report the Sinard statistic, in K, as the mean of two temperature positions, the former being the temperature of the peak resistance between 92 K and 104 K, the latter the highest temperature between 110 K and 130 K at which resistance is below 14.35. 116 K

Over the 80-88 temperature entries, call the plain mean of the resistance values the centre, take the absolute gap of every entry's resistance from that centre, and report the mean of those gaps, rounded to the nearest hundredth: 0.76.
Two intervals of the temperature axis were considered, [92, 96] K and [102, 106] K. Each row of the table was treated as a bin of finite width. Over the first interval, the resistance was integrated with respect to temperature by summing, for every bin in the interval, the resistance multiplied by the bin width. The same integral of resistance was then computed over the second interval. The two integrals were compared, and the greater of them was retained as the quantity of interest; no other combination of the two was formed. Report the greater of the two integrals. 53.0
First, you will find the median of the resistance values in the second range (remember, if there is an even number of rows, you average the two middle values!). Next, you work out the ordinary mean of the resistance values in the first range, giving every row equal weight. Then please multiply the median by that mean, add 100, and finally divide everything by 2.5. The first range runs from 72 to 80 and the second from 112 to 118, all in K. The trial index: 119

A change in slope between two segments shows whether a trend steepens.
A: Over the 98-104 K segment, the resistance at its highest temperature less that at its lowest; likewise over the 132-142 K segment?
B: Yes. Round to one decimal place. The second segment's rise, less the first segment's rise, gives -1.5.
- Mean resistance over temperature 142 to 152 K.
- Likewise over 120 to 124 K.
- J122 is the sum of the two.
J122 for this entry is 28.4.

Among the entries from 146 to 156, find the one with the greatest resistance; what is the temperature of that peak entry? 153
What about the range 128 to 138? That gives 135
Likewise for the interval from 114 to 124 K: 115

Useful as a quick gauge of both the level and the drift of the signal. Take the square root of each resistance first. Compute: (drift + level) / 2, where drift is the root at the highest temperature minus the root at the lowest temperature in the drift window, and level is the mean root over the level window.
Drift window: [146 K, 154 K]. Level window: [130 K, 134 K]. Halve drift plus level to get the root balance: 1.93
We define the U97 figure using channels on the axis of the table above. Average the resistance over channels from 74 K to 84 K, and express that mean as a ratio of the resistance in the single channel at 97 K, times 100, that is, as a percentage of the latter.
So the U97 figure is 112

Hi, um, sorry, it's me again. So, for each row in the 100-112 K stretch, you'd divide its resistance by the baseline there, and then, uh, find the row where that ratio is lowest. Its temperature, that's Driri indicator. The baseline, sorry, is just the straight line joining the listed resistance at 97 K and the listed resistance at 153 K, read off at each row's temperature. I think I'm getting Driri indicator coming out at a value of 107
